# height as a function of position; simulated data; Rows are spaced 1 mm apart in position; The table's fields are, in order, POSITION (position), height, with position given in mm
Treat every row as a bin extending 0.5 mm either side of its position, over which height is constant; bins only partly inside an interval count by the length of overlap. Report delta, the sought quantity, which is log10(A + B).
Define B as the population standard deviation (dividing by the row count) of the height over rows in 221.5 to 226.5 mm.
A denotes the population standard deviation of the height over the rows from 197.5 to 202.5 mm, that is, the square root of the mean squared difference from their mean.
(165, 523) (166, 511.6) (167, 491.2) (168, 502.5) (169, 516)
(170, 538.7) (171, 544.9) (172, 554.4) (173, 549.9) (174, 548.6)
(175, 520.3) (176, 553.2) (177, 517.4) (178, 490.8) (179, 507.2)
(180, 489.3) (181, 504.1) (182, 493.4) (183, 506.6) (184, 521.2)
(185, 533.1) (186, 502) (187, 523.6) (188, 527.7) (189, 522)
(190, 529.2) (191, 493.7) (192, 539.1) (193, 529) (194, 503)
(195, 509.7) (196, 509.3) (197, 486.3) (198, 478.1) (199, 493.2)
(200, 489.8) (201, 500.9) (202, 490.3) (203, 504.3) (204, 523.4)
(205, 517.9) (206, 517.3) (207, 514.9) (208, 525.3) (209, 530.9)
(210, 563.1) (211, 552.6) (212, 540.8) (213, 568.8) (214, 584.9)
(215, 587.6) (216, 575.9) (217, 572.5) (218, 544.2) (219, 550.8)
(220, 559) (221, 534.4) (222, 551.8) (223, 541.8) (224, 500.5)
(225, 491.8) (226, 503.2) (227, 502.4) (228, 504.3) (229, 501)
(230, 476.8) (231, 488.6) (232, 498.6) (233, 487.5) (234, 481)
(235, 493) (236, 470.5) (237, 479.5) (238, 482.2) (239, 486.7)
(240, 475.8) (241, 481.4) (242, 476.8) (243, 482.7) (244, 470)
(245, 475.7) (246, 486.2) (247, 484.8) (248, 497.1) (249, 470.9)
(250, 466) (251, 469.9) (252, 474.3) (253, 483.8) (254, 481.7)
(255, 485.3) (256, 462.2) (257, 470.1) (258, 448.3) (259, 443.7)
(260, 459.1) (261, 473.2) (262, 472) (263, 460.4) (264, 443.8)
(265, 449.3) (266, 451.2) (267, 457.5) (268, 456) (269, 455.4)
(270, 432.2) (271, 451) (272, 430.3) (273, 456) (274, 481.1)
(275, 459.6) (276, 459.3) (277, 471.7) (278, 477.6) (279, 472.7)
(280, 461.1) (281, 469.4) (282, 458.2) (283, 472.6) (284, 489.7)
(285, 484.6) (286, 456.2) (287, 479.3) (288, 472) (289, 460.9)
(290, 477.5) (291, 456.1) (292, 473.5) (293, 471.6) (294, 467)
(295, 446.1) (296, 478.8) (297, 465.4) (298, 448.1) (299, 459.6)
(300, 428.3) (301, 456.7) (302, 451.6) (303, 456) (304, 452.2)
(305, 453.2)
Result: 1.50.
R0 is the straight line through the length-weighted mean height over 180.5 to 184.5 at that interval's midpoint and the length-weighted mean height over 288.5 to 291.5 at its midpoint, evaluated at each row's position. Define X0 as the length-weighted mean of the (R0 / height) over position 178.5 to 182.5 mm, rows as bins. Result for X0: 1.02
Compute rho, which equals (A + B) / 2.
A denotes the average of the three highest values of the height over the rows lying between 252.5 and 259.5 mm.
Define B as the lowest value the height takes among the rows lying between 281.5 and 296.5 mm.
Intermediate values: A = 484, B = 446.1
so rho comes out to 465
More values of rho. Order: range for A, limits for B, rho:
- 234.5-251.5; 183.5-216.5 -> 485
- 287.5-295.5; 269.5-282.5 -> 452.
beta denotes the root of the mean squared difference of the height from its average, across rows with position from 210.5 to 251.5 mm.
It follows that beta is 37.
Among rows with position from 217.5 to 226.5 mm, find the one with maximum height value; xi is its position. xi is 220 mm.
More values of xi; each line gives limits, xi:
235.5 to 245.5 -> 239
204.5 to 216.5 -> 215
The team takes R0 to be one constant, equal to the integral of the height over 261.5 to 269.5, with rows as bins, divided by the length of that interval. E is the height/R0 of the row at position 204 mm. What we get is 1.15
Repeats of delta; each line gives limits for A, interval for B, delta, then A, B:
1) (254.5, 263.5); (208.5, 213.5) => 1.42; 12.2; 14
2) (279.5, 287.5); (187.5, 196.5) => 1.41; 11.7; 14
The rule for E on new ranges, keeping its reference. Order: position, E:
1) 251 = 1.03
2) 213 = 1.25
